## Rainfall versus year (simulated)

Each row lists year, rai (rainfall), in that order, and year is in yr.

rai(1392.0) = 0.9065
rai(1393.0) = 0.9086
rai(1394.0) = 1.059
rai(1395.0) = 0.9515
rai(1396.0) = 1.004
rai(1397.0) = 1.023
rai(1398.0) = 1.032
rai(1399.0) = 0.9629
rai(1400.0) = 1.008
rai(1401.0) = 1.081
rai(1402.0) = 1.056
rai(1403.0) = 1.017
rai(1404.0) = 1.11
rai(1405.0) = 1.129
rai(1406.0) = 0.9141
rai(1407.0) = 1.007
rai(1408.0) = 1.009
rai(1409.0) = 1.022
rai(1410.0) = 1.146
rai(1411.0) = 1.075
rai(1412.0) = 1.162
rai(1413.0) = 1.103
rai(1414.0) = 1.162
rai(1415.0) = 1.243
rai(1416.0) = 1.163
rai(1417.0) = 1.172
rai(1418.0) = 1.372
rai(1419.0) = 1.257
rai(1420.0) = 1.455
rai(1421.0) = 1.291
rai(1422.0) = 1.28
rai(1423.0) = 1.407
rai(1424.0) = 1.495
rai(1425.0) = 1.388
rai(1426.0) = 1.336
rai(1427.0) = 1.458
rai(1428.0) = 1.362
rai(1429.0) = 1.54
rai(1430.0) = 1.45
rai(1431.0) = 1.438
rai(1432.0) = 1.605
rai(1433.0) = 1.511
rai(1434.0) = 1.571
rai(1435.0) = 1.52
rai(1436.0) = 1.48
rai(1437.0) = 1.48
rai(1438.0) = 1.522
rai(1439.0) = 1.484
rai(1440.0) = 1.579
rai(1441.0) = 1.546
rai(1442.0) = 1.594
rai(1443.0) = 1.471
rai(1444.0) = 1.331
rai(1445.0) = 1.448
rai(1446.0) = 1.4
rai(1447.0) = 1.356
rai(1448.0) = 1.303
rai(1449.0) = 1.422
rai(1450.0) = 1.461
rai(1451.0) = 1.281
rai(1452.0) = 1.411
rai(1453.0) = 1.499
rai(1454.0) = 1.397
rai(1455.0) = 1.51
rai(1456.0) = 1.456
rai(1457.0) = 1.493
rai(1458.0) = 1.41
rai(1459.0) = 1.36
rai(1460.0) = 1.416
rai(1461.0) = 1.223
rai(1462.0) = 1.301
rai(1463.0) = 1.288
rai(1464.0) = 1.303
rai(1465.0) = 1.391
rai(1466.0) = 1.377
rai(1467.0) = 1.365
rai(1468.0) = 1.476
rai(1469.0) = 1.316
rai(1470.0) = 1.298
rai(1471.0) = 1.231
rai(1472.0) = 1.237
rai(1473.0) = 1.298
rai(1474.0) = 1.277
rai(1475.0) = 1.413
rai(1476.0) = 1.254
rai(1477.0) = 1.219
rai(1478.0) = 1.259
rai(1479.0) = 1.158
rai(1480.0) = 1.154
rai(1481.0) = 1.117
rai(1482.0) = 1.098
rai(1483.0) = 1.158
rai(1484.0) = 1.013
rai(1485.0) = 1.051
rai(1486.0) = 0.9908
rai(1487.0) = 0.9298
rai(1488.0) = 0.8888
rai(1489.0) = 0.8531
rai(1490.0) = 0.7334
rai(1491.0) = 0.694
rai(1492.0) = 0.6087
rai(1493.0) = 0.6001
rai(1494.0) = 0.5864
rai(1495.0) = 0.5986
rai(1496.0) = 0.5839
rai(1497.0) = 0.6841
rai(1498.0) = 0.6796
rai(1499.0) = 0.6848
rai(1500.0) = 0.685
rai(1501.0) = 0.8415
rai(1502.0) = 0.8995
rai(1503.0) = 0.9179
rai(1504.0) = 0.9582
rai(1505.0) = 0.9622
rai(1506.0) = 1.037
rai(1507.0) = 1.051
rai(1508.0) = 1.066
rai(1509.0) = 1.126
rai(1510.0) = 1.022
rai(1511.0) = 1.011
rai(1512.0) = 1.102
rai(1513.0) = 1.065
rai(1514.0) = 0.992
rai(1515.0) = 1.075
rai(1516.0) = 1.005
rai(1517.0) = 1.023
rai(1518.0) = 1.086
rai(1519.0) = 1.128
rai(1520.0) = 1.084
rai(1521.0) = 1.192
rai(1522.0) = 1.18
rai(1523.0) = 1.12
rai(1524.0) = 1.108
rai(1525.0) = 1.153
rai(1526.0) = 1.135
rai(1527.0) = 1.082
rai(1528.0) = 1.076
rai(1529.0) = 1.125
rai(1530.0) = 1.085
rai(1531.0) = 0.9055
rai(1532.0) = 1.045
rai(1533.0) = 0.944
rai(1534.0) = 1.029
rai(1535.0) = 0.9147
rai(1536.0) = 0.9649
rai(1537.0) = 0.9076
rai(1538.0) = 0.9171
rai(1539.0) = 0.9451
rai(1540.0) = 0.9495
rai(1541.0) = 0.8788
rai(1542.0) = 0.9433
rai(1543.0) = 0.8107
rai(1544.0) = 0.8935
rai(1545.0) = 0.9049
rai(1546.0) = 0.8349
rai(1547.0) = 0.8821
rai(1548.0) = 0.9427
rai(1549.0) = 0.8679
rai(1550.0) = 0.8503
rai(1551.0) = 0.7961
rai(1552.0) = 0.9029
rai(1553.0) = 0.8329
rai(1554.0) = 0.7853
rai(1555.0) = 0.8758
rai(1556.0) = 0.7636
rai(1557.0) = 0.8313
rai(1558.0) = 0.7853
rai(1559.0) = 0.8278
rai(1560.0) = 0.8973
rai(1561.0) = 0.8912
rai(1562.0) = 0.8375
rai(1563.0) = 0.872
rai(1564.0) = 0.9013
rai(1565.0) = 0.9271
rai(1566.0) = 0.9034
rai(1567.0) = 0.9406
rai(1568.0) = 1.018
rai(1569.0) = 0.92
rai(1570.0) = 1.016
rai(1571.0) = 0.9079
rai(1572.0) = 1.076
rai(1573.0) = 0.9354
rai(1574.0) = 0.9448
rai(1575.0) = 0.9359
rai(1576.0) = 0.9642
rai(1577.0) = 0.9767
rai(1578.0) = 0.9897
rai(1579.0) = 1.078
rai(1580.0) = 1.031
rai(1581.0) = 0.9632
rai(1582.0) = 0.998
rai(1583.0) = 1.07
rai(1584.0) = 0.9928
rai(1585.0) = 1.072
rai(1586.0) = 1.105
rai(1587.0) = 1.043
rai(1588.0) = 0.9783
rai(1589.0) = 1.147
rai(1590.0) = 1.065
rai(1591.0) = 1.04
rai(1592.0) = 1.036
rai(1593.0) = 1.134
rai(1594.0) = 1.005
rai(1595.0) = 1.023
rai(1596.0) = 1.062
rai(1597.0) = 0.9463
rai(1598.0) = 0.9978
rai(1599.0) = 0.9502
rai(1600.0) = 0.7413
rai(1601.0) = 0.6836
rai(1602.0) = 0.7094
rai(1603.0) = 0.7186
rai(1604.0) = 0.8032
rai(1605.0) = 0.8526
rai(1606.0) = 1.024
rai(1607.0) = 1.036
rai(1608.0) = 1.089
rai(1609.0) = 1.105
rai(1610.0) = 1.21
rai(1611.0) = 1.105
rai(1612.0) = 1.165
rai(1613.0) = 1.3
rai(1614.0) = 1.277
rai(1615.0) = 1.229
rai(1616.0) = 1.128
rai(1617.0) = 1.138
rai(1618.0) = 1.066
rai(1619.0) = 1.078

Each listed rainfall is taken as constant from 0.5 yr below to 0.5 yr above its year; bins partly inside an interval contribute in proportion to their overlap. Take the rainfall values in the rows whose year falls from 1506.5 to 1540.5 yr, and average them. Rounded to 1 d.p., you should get 1.0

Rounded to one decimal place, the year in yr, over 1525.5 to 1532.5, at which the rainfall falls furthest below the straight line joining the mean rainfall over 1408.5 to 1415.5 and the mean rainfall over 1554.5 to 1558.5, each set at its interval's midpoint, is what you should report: 1531.0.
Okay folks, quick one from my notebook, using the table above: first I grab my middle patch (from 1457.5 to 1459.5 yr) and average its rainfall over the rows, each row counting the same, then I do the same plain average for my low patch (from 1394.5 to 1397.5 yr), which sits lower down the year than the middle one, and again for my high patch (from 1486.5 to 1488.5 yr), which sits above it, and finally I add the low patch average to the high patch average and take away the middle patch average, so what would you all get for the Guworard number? 0.52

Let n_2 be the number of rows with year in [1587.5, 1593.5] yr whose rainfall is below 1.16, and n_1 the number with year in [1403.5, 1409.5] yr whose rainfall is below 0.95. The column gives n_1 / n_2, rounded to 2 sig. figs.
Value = 0.17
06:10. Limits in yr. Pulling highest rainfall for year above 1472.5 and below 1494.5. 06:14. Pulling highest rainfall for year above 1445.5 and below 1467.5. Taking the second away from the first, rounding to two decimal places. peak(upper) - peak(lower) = -0.10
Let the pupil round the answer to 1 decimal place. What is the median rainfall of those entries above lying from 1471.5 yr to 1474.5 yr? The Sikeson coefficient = 1.3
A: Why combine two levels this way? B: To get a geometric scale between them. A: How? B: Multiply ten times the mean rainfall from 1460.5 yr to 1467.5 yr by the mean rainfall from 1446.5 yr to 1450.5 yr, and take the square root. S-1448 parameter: 4.28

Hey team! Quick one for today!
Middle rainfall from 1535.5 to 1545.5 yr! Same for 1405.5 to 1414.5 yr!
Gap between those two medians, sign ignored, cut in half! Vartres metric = 0.08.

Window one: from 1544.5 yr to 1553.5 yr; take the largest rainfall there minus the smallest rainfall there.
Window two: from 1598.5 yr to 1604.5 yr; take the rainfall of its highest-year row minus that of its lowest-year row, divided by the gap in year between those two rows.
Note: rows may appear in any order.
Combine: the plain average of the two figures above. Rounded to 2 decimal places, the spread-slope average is 0.06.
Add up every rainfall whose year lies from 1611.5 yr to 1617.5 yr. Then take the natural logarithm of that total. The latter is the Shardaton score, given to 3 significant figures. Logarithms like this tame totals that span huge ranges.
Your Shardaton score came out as 1.98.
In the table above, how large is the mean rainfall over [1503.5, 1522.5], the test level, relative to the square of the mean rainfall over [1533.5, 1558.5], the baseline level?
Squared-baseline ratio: 1.37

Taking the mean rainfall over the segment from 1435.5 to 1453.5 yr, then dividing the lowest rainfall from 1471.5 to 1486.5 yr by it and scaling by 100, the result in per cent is 68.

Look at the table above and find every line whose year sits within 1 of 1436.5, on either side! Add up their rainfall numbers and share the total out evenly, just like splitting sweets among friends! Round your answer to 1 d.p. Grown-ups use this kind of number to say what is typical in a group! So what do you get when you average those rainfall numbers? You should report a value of 1.5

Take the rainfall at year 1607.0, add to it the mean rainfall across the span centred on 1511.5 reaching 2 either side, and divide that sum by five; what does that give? 0.42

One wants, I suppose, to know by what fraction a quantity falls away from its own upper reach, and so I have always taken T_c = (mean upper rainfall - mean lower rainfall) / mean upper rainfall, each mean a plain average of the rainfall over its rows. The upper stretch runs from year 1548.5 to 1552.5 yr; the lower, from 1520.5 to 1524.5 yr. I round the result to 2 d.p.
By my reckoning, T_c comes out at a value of -0.35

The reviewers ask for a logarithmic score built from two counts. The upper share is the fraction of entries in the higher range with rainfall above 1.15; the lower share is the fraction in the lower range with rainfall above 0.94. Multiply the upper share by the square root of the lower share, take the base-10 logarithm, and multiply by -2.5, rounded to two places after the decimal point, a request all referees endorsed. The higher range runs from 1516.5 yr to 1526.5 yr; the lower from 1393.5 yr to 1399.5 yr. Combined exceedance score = 1.31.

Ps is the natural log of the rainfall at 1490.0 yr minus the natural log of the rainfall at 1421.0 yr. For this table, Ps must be -0.57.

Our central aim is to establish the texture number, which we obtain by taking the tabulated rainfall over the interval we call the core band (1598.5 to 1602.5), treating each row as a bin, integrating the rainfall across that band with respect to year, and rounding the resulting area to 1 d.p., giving 3.1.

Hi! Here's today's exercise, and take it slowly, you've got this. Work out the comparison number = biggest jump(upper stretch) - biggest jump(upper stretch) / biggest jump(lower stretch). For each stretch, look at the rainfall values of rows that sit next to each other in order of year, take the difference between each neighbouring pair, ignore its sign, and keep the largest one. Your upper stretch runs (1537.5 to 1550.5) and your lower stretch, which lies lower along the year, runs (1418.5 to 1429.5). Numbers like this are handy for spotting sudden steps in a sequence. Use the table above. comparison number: -0.54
